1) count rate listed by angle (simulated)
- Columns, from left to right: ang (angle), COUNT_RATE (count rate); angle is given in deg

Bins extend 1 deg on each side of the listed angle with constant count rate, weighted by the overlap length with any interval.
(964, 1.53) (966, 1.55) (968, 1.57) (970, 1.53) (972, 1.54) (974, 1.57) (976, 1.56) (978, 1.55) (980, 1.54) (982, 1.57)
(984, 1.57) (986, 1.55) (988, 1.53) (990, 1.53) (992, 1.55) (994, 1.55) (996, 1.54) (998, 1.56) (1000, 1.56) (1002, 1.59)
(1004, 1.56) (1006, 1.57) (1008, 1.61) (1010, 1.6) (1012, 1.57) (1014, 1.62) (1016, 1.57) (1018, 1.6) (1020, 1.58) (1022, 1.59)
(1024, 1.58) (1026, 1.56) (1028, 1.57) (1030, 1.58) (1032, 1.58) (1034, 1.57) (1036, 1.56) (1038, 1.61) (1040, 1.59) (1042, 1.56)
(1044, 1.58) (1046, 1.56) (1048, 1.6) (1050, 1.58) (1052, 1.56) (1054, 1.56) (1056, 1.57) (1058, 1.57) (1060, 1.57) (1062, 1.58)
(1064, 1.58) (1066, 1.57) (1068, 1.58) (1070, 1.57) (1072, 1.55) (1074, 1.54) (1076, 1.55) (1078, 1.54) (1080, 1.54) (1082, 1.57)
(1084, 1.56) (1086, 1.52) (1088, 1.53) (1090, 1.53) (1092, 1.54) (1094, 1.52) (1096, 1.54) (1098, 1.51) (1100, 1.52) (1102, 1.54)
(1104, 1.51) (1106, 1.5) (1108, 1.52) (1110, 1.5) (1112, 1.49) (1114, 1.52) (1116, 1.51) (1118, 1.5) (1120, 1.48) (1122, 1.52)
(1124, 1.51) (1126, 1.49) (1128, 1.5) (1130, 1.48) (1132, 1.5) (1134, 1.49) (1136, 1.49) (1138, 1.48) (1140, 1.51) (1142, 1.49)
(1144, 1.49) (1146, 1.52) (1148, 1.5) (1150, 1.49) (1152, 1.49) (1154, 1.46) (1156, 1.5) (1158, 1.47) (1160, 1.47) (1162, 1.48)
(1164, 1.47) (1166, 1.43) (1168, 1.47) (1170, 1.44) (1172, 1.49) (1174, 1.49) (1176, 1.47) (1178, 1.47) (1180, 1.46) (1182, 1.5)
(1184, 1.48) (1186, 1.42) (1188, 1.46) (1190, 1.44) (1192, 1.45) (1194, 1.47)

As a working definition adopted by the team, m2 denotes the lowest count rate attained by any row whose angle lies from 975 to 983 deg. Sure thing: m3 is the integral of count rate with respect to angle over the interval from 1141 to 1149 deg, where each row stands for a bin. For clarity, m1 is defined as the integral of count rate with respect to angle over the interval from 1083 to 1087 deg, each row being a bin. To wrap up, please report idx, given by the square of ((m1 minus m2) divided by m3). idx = 0.15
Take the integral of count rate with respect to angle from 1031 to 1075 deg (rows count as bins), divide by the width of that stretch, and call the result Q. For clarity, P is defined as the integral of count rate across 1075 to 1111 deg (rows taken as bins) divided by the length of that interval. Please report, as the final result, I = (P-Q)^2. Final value 0.002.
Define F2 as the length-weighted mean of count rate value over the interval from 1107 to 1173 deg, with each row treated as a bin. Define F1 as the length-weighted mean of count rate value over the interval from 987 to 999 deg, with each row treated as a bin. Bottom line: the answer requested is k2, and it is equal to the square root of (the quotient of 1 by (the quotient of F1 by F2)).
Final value 0.98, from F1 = 1.54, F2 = 1.49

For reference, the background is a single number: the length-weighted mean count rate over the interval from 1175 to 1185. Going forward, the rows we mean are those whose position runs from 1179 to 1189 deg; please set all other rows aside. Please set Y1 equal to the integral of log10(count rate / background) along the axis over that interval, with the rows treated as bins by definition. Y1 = -0.04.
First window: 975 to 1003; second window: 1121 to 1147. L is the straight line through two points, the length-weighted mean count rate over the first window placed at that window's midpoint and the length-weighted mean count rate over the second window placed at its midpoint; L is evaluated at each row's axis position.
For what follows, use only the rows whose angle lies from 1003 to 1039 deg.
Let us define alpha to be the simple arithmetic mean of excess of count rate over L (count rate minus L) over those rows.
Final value 0.041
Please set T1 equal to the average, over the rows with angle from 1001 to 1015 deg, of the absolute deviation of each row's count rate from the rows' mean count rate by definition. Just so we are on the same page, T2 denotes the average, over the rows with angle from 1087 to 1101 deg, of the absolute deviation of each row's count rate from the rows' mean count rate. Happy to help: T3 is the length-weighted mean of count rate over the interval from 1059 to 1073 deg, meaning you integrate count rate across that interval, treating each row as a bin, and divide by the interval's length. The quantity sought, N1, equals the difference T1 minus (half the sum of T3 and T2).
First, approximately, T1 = 0.019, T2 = 0.0090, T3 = 1.57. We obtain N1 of -0.771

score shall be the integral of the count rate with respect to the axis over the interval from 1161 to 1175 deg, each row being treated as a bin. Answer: 21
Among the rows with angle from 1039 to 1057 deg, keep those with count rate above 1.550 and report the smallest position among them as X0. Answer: 1040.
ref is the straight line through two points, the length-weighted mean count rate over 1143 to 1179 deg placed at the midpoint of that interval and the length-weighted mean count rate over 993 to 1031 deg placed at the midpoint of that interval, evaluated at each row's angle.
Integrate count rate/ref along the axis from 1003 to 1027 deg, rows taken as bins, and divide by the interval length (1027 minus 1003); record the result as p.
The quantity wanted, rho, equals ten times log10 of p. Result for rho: 0.026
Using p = 1.01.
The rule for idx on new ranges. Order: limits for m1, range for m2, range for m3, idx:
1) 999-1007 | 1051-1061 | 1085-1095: 0.52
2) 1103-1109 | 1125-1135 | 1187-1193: 0.76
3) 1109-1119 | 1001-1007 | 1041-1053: 0.51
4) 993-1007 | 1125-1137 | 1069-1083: 0.88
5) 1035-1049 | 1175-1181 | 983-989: 4.94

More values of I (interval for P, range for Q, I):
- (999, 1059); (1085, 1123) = 0.004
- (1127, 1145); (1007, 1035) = 0.008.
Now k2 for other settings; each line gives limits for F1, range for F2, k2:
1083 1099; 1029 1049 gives 1.02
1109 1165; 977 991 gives 1.02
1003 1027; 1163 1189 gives 0.96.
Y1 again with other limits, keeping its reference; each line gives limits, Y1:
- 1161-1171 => -0.05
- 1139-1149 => 0.08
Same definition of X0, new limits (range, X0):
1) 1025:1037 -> 1026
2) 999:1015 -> 1000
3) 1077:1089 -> 1082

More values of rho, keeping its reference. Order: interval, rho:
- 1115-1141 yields -0.008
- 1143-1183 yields 0.005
